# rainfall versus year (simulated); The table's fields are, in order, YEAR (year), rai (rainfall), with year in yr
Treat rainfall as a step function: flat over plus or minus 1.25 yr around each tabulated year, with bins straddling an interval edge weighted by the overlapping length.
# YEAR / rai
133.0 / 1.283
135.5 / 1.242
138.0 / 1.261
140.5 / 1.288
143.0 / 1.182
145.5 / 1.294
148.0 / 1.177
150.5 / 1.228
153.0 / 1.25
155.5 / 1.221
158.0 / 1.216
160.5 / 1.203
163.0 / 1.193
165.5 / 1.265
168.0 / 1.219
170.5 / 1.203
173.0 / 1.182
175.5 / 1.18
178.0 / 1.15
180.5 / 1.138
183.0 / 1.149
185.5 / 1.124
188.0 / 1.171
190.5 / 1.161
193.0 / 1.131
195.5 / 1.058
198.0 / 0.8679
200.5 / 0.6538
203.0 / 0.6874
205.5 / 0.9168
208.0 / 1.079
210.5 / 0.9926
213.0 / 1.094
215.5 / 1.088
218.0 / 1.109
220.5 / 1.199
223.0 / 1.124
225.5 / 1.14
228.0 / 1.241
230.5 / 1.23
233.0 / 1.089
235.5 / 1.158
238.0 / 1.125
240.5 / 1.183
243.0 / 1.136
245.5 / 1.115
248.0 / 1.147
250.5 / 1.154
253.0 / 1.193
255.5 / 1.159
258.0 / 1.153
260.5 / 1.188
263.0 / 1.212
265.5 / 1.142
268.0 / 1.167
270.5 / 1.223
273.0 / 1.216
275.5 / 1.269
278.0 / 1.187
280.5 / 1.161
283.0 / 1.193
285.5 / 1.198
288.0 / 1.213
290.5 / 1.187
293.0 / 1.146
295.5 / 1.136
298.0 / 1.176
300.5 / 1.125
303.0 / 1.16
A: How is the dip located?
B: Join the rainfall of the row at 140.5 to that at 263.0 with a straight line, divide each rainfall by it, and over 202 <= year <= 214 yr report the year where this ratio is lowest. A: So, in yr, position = 203.0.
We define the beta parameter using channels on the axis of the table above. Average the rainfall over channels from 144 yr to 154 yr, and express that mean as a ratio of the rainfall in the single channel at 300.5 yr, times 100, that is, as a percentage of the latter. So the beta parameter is 110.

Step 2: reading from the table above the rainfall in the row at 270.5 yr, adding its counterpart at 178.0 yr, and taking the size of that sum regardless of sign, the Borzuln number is 2.373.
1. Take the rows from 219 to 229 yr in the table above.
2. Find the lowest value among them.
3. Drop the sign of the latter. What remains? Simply 1.12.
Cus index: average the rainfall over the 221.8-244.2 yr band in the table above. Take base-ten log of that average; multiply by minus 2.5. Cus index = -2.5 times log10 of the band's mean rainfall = -0.16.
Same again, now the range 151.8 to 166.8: -0.22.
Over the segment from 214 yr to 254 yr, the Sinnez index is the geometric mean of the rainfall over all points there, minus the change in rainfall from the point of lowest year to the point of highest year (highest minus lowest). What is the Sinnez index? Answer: 1.0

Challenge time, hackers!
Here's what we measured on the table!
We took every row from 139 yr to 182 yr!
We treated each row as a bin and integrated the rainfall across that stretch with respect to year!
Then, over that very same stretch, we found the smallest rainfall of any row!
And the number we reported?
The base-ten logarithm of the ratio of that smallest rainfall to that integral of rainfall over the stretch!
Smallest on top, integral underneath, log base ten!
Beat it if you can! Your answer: -1.66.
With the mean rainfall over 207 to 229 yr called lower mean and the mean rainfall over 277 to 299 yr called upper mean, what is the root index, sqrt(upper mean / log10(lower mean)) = 4.9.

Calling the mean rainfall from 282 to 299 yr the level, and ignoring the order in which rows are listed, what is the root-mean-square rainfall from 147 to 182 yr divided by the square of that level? 0.866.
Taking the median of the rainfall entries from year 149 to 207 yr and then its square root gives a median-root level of 1.08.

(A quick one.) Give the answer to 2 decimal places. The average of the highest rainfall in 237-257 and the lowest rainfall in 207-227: 1.09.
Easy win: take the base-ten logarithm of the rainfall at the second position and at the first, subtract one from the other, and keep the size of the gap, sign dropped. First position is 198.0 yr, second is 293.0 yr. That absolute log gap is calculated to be 0.121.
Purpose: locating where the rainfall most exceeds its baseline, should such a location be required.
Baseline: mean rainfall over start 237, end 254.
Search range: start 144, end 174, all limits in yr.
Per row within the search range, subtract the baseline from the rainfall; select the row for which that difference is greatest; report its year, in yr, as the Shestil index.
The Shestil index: 145.5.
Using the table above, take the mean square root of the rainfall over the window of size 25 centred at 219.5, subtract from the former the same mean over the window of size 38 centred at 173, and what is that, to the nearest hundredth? -0.03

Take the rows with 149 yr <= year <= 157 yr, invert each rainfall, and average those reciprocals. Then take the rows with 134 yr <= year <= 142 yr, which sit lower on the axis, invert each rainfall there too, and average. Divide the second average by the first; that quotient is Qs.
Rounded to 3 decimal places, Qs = 0.976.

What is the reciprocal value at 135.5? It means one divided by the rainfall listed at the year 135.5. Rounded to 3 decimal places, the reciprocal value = 0.805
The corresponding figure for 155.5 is 0.819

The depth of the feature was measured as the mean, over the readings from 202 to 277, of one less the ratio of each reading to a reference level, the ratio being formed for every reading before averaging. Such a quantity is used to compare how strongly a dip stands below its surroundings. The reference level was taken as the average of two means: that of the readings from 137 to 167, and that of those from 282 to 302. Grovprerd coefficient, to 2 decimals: 0.06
